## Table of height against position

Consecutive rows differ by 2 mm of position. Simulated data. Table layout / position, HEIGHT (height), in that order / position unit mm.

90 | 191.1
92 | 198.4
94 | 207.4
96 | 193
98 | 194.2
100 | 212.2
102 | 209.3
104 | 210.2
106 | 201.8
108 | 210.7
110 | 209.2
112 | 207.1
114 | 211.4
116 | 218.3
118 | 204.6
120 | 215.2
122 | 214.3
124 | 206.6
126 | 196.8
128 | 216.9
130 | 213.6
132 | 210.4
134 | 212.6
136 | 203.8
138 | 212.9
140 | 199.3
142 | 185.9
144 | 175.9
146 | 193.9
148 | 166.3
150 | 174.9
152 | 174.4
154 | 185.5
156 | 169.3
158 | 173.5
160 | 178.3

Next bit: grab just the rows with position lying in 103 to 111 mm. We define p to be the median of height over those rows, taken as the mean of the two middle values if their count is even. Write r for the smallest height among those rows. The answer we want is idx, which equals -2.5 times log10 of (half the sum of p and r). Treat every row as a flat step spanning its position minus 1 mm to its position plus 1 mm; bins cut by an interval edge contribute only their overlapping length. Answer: -5.78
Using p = 210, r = 201.8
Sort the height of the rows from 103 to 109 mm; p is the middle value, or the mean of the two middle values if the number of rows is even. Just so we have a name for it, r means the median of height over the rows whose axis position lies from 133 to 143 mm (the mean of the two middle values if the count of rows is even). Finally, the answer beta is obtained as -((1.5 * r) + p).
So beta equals -516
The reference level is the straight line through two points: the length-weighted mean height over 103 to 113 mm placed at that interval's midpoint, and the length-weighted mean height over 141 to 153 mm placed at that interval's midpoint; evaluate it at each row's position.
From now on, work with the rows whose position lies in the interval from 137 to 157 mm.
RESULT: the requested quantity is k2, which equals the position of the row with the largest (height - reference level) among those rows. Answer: 138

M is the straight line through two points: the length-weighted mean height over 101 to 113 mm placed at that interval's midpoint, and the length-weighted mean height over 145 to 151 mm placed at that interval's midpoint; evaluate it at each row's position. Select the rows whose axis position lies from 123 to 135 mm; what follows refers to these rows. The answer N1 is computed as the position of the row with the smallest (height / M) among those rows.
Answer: 126 mm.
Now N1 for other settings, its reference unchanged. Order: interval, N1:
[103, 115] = 106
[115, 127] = 126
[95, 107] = 96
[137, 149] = 148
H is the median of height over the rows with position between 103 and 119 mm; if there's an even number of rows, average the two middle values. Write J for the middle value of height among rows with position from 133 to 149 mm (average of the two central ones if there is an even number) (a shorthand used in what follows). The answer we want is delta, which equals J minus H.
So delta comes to -13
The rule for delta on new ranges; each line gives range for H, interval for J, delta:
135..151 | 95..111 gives 19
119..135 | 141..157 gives -38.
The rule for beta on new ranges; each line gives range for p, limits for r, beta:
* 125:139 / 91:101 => -510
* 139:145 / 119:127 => -502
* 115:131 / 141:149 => -485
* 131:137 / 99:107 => -525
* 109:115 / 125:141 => -526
